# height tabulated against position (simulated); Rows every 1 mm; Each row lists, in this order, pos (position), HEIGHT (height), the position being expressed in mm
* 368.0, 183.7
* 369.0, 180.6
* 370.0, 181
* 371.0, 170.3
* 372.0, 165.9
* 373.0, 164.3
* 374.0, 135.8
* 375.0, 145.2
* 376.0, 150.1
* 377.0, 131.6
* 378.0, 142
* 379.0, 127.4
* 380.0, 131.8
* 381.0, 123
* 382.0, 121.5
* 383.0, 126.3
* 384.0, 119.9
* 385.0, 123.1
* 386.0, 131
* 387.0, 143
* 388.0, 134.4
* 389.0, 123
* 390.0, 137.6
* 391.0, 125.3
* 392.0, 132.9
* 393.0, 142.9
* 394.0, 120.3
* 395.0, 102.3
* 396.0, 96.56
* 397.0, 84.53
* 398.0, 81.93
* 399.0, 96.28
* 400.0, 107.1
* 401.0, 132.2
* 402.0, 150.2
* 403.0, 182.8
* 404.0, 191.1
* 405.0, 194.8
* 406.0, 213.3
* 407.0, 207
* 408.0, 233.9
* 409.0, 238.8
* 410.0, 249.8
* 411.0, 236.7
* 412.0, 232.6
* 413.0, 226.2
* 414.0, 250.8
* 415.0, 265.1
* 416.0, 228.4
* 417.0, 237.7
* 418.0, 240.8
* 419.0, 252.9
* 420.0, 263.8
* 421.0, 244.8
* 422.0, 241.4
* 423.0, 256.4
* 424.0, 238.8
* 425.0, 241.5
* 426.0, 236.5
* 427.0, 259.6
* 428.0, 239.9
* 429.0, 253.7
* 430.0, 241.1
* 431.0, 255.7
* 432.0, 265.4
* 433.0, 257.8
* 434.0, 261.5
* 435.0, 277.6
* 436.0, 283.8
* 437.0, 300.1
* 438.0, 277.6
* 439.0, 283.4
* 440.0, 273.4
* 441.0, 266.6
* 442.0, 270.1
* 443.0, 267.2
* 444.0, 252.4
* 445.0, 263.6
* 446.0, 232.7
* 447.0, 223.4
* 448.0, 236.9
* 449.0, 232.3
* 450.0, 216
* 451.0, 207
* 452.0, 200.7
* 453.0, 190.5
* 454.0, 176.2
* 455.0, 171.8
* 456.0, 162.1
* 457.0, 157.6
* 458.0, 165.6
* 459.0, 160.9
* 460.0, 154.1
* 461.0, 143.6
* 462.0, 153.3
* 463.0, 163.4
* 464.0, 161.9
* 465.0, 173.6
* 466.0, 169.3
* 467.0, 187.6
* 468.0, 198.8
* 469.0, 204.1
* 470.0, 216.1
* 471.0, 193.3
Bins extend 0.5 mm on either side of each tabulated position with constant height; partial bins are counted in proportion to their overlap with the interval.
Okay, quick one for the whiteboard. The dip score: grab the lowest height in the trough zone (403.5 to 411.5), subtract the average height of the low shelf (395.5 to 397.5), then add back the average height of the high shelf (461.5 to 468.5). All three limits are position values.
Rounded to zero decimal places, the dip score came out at 273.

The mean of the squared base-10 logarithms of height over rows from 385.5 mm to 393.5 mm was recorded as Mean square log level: 4.52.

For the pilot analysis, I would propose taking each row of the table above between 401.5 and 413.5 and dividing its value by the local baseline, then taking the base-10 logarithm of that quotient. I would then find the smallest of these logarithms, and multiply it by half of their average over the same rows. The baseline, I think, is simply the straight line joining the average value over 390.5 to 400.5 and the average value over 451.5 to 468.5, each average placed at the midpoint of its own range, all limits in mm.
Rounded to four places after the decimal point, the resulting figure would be 0.0141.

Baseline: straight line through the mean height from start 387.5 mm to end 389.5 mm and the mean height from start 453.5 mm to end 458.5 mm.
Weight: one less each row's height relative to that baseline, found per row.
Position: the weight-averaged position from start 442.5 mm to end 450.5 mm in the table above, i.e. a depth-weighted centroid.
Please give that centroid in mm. 446.0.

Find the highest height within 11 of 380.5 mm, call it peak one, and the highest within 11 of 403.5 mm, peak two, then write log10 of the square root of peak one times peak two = 2.33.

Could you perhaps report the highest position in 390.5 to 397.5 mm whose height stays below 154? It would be 397.0 mm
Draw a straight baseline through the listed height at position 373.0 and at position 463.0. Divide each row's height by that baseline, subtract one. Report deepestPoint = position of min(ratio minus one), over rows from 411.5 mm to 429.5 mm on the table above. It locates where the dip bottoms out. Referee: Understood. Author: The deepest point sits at 413.0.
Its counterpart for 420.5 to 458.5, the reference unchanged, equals 457.0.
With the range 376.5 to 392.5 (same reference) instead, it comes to 384.0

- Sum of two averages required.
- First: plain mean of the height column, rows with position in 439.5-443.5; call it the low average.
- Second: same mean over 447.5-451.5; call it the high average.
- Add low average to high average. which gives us 492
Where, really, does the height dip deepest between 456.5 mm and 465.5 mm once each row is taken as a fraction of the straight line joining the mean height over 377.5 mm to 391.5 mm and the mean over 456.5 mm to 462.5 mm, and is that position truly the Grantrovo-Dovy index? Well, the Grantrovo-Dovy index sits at 461.0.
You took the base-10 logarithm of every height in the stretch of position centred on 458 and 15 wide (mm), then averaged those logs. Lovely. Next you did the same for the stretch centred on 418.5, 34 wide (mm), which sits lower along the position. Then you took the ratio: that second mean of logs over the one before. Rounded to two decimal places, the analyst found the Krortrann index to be 1.07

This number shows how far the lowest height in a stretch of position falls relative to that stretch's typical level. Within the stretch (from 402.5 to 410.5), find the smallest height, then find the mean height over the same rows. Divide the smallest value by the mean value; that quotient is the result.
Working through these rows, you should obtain 0.85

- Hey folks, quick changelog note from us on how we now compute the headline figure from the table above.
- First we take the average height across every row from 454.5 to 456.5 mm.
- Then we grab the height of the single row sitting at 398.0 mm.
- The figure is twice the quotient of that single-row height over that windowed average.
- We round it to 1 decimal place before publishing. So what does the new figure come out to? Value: 1.0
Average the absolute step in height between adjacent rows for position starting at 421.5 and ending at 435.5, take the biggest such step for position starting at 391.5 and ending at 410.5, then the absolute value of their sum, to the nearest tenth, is 45.0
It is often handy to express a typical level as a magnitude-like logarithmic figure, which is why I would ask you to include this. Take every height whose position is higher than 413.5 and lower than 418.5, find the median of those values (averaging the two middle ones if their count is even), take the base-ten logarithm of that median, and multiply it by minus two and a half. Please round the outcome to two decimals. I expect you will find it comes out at -5.95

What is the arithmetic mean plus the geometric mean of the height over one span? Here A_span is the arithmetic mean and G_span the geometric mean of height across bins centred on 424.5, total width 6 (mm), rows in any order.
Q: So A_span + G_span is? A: 491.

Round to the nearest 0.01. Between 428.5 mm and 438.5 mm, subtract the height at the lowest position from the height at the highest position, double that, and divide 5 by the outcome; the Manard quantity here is 0.10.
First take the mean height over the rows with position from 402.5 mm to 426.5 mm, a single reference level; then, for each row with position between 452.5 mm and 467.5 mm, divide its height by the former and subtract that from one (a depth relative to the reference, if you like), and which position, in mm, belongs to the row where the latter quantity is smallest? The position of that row 453.0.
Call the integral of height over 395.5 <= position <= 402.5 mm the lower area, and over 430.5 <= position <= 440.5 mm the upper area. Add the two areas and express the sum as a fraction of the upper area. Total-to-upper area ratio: 1.27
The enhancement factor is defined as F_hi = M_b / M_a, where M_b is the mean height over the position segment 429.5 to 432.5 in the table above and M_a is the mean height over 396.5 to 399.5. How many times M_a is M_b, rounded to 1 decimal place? 2.9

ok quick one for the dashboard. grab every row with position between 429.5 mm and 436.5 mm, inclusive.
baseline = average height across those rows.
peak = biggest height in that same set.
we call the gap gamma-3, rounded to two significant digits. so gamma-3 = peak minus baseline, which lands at 21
